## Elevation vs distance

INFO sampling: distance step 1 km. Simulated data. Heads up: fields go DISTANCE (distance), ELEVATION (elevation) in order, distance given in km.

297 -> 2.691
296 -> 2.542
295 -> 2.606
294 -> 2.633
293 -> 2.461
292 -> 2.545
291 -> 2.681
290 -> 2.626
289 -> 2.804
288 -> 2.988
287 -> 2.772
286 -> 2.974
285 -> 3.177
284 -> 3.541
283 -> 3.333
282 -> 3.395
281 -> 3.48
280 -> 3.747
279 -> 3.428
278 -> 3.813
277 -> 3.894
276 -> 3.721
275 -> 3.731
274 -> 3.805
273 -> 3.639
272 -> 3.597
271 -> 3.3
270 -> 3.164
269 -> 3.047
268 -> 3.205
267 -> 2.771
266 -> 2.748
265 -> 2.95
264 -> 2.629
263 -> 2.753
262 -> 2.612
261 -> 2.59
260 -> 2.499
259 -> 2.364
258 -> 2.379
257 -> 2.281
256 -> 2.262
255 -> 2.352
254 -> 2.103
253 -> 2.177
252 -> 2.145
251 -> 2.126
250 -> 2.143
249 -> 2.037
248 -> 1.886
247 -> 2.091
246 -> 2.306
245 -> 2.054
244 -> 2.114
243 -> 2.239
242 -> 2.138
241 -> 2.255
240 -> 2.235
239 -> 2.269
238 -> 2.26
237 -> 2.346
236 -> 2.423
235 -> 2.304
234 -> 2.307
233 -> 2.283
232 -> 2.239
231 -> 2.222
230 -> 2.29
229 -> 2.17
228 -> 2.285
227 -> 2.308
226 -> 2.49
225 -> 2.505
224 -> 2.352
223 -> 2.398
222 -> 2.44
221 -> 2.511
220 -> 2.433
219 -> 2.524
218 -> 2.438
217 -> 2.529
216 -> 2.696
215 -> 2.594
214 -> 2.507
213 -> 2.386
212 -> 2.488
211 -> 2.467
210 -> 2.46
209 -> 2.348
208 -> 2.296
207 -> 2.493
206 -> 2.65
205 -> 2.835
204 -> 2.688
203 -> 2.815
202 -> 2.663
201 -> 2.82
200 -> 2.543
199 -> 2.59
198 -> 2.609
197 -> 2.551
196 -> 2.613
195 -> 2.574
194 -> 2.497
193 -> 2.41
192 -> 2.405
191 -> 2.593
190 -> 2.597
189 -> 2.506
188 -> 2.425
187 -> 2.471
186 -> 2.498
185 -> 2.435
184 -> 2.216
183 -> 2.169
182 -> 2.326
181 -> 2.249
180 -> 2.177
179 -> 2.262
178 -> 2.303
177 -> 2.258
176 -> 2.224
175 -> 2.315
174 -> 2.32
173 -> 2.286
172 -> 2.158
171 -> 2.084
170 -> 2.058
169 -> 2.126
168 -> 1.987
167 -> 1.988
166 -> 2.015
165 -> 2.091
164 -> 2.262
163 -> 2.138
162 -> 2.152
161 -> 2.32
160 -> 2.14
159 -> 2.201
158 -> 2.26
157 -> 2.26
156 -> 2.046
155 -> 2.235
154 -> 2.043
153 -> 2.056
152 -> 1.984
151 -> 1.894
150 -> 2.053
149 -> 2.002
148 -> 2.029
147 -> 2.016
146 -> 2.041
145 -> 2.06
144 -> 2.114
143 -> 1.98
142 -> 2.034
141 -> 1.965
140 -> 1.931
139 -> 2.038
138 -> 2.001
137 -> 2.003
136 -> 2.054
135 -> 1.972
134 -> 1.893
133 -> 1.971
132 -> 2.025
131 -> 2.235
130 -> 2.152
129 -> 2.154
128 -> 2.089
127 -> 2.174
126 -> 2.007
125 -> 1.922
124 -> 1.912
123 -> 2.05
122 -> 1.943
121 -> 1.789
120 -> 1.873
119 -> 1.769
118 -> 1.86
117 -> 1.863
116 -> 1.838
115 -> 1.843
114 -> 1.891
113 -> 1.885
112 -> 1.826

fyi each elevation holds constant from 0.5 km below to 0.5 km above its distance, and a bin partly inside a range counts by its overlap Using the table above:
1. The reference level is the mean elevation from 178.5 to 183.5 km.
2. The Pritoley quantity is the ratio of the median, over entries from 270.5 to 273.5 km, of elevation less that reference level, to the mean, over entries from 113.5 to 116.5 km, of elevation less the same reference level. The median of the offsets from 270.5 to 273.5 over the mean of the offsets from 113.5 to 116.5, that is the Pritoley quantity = -4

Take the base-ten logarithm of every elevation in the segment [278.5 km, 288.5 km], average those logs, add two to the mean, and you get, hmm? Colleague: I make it 2.51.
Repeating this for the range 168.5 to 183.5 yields 2.35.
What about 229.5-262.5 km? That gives 2.35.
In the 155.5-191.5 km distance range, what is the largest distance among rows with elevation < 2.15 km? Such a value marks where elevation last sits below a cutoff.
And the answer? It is 171 km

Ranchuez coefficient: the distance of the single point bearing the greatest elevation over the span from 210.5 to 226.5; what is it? 216 km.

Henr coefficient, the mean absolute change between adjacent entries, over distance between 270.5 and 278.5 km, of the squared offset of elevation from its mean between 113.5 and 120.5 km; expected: 0.435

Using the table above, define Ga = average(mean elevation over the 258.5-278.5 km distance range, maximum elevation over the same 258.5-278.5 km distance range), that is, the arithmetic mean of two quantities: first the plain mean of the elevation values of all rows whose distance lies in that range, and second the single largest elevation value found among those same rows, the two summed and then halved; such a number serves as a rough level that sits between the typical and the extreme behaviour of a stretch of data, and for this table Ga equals 3.52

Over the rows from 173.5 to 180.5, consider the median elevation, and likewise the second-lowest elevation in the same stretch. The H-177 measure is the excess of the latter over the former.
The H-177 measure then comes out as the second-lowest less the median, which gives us -0.038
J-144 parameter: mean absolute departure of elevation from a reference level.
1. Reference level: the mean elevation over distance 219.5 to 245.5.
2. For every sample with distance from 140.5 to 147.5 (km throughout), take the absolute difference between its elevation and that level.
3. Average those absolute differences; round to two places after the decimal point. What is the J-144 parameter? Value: 0.27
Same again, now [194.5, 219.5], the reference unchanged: 0.26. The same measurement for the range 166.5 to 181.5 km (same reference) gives 0.12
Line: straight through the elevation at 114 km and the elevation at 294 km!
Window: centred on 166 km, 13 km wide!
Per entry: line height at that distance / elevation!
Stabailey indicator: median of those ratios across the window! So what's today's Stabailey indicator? 1.00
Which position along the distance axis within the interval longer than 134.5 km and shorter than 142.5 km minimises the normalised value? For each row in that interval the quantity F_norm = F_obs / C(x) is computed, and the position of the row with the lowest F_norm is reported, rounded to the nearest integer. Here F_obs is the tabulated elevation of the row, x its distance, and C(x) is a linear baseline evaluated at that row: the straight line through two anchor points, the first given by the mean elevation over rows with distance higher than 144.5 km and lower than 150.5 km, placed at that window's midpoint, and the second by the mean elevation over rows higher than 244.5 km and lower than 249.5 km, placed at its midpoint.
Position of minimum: 140 km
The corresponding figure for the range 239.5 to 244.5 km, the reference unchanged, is 244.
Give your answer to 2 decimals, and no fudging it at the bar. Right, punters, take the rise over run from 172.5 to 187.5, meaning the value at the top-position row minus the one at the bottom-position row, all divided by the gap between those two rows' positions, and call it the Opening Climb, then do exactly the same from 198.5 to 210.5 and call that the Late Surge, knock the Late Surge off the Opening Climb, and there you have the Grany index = 0.03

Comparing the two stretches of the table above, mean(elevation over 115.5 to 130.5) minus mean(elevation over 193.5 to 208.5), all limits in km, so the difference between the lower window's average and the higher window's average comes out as -0.7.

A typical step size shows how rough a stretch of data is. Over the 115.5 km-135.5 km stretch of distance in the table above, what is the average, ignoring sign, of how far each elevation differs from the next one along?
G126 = 0.085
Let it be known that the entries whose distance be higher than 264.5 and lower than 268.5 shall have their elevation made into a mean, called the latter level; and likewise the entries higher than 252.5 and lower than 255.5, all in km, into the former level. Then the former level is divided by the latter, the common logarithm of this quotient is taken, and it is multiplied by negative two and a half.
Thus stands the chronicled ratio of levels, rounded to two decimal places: 0.30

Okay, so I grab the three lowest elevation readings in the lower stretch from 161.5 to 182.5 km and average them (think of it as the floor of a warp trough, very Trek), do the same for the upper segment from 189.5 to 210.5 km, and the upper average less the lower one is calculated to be 0.35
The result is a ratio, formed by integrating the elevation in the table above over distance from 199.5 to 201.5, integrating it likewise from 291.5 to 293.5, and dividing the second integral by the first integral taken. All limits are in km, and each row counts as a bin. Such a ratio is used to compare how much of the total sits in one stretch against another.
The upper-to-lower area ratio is 0.93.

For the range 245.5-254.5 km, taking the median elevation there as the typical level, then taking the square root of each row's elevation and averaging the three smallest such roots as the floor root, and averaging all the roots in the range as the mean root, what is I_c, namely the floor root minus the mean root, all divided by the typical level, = -0.018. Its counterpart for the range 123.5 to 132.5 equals -0.021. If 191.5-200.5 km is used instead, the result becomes -0.012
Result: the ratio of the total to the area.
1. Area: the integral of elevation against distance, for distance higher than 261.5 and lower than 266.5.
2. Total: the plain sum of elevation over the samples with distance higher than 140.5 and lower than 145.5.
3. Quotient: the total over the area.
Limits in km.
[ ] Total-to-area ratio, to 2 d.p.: 0.74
